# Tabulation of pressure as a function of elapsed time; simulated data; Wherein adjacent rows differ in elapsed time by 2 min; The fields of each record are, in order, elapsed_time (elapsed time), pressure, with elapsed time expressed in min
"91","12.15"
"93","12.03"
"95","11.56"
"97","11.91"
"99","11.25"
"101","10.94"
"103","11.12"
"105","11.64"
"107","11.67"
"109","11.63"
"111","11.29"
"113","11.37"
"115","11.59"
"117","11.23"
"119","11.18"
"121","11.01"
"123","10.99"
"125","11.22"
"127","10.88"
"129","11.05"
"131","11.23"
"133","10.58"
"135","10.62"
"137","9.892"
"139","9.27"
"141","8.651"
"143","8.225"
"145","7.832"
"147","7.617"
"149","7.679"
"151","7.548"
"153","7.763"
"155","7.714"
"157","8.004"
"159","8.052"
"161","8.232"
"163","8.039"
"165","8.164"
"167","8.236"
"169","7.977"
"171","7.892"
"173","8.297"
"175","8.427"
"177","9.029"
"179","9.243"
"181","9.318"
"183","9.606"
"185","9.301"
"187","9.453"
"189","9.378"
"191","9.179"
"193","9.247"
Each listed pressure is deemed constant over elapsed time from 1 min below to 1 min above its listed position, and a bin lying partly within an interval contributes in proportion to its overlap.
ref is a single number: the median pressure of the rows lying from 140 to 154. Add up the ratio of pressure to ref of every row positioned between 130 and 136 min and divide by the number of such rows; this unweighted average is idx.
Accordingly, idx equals 1.39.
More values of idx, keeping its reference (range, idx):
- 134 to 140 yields 1.28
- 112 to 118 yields 1.47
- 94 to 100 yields 1.49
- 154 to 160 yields 1.02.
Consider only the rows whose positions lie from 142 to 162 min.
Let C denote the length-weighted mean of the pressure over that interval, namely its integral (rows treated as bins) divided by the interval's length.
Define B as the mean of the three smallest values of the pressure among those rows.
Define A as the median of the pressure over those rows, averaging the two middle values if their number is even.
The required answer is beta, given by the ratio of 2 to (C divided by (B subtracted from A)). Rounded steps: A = 7.8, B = 7.6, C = 7.9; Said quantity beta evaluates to 0.046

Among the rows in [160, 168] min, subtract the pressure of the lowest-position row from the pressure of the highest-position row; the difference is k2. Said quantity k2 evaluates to 0.0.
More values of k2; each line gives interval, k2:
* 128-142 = -2.4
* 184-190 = 0.1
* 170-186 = 1.4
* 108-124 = -0.6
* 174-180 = 0.8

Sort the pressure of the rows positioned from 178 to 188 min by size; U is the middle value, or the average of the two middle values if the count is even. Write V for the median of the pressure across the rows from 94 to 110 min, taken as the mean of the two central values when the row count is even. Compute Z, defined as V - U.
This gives 2.3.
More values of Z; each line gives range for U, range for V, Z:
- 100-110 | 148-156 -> -3.9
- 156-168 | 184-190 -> 1.3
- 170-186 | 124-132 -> 2.0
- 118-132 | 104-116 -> 0.6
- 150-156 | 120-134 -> 3.3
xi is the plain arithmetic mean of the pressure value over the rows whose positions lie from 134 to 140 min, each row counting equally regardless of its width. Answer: 9.9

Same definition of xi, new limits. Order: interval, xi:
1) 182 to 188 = 9.5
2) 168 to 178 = 8.3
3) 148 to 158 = 7.7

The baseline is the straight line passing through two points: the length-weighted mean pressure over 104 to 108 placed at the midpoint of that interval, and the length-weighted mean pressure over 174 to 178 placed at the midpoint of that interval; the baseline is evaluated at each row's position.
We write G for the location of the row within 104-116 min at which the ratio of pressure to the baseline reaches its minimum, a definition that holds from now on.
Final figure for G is 111 min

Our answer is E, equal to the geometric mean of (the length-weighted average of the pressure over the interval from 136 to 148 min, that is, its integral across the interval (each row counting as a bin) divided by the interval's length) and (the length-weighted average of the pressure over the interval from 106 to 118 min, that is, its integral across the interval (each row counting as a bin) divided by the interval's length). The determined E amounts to 9.9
